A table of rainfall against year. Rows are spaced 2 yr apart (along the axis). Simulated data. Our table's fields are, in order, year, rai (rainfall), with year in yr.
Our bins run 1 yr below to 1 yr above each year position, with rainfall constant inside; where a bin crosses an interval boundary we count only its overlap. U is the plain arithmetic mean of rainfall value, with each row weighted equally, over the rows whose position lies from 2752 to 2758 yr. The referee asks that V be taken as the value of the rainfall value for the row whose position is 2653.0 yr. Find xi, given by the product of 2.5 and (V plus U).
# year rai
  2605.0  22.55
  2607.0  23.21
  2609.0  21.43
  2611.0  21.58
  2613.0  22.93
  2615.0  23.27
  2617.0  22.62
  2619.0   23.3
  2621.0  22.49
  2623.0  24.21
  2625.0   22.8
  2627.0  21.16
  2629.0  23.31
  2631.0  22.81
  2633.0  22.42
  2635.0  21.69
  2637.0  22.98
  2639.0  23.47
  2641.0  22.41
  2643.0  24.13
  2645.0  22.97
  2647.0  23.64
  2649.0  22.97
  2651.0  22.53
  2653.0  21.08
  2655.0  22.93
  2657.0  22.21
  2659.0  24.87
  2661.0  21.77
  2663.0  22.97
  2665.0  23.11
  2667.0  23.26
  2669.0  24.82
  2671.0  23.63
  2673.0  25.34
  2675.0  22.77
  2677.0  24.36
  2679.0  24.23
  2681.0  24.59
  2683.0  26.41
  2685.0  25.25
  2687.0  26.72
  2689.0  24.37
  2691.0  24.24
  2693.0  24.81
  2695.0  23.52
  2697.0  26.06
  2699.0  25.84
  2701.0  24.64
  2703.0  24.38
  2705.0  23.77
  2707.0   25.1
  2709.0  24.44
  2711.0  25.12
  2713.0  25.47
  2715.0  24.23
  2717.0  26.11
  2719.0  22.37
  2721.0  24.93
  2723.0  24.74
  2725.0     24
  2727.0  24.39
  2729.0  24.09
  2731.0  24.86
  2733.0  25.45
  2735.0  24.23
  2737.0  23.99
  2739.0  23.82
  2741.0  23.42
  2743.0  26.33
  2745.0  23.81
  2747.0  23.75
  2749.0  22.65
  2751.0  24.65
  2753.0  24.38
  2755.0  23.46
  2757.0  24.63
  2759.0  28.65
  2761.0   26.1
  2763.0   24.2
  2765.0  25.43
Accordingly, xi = 113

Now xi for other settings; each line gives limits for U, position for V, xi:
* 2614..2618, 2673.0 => 121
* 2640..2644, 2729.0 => 118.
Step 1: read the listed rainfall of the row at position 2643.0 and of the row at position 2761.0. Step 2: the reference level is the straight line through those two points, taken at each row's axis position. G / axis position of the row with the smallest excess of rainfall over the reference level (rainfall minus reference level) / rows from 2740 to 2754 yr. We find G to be 2749.0 yr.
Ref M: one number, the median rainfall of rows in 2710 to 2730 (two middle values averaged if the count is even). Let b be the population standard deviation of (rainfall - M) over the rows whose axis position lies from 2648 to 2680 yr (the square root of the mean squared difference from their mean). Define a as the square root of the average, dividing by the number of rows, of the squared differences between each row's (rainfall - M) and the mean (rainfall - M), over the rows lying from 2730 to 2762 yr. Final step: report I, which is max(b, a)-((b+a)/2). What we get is 0.13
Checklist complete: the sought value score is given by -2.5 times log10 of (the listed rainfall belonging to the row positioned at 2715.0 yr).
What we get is -3.46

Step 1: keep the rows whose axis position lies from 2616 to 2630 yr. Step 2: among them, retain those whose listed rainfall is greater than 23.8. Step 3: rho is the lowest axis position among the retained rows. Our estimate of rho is 2623.0 yr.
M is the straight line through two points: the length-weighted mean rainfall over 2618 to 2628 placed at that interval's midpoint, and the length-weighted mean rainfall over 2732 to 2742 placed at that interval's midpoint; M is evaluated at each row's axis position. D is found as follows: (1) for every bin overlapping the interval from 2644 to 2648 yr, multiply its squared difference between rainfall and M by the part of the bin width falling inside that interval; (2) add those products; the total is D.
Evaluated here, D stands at 0.6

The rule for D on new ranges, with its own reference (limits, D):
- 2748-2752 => 5.8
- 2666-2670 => 4.3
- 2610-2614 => 2.4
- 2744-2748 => 1.1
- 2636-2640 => 0.5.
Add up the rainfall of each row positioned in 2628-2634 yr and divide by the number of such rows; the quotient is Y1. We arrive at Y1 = 22.8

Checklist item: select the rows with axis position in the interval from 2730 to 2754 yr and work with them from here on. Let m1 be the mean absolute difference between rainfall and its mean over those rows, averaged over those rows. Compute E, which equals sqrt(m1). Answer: 0.84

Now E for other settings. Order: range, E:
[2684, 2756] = 0.86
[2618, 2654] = 0.80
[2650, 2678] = 0.98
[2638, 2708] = 1.03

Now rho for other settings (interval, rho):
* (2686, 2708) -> 2687.0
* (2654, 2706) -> 2659.0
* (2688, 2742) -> 2689.0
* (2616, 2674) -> 2623.0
